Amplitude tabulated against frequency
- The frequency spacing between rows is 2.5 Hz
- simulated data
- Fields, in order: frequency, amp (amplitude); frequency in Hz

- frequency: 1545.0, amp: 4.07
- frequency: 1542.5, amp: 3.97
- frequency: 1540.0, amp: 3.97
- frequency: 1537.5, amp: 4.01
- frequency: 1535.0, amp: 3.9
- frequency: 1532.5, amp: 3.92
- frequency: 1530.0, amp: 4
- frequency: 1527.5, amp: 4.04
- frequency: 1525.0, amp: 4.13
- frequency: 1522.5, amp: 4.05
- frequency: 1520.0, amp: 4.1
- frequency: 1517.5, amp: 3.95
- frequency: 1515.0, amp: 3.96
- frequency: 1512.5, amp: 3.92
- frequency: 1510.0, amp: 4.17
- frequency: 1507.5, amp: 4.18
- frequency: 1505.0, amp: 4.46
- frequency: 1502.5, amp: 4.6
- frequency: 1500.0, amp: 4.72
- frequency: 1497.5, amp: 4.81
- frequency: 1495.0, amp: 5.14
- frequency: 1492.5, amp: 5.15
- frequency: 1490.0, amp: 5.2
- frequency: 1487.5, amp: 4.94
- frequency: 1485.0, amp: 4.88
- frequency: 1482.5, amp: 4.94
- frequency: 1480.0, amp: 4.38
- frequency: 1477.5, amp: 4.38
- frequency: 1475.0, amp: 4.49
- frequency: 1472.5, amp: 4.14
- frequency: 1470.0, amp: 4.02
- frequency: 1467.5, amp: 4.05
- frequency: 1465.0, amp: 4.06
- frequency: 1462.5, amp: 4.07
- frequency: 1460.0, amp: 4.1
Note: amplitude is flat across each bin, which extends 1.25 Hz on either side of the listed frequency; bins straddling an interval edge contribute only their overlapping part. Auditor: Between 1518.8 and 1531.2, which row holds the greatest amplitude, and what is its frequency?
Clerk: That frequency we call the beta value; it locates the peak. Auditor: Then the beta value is 1525.0 Hz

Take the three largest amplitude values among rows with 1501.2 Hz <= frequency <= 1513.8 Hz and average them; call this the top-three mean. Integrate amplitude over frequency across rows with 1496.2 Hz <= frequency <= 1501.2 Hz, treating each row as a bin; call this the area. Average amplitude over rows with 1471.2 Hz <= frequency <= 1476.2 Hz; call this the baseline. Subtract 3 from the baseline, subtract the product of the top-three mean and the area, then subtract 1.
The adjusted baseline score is -105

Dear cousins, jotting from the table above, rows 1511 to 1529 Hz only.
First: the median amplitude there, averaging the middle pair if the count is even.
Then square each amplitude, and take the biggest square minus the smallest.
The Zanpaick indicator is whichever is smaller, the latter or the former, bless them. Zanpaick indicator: 1.7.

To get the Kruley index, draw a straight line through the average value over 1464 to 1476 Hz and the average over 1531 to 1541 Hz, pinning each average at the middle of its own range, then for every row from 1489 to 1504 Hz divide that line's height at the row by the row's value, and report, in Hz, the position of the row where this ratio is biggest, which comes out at 1502.5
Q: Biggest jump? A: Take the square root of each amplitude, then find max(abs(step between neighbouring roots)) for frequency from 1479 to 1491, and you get 0.13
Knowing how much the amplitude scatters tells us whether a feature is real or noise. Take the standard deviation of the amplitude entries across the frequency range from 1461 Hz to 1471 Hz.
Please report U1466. 0.02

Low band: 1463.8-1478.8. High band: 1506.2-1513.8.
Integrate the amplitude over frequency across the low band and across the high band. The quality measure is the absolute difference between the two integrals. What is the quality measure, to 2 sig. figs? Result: 32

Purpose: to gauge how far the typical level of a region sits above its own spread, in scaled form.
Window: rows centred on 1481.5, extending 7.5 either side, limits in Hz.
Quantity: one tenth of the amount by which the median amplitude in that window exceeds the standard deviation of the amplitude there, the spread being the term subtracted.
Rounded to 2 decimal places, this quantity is 0.44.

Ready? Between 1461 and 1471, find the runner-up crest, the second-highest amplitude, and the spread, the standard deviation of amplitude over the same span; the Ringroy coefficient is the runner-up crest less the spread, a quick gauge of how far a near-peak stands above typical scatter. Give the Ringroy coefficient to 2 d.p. 4.04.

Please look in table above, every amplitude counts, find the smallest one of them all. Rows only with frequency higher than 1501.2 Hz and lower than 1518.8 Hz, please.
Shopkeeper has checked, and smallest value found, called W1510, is 3.92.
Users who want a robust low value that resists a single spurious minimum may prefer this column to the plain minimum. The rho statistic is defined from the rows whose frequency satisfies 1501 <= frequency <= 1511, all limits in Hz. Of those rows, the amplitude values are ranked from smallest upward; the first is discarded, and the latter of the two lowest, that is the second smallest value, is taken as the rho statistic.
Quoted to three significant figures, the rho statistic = 4.18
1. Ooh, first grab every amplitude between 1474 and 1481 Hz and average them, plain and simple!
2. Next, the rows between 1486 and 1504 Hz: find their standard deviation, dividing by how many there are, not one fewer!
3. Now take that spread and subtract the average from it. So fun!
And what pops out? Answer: -4.20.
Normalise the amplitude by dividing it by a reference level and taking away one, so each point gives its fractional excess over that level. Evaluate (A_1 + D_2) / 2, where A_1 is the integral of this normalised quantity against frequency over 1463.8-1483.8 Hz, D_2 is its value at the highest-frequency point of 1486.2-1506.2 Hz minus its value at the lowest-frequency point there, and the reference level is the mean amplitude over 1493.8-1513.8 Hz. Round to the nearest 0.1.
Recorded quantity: -0.5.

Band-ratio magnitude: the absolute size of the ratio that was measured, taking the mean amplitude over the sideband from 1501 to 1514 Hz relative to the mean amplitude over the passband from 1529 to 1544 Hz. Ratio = 1.08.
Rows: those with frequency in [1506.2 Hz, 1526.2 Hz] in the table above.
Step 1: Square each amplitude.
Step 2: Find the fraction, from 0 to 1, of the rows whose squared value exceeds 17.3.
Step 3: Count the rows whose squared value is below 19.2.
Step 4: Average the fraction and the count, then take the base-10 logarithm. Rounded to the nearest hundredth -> 0.62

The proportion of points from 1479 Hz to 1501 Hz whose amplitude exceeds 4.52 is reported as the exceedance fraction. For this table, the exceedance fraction 0.89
